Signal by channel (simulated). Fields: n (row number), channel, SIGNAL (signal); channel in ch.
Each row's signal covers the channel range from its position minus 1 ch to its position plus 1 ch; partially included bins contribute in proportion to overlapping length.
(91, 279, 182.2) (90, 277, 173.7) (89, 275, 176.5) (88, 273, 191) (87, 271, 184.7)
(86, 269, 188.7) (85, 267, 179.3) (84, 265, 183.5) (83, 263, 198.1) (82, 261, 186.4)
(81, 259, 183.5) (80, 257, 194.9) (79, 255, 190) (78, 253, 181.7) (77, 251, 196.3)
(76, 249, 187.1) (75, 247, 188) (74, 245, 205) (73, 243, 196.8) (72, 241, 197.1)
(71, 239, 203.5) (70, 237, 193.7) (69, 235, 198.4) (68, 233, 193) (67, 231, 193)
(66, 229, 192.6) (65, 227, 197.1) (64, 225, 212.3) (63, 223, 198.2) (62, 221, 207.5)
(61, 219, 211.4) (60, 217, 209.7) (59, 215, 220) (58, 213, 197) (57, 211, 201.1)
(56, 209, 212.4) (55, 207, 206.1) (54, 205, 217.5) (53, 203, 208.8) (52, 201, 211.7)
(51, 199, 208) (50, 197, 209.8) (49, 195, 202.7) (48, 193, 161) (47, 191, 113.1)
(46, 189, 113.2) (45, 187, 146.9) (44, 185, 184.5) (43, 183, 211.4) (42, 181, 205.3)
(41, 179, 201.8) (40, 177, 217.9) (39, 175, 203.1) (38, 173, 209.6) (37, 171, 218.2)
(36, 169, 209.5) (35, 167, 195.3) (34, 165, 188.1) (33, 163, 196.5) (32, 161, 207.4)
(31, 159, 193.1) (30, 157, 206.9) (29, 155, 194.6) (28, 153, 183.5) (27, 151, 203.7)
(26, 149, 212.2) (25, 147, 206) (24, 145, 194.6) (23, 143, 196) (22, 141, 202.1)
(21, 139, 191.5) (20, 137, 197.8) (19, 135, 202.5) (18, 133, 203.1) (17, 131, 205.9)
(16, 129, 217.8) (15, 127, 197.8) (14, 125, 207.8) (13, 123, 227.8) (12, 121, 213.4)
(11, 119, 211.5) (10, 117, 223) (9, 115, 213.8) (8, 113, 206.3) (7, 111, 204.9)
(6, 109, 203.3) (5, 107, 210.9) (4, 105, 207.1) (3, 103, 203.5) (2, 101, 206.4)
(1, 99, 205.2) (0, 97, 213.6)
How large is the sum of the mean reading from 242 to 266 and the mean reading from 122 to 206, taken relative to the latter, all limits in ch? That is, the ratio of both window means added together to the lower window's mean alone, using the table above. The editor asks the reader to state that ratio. 1.97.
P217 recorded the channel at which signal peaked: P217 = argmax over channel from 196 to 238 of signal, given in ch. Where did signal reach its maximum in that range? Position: 215 ch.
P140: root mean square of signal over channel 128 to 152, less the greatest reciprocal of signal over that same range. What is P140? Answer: 203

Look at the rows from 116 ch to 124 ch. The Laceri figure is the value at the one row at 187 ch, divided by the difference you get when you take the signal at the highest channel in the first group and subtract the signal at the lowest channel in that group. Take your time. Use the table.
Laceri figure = 31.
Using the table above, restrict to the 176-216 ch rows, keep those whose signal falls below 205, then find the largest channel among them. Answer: 213 ch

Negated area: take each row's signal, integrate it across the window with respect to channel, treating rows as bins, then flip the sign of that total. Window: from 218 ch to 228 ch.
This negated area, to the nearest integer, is -2053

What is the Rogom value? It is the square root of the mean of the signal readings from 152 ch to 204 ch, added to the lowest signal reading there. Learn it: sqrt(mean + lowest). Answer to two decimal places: 17.48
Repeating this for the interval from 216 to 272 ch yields 19.34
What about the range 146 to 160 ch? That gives 19.58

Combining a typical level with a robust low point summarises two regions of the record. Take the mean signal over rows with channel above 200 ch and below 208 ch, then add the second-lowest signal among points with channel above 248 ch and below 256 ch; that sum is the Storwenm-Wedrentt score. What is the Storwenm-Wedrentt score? 398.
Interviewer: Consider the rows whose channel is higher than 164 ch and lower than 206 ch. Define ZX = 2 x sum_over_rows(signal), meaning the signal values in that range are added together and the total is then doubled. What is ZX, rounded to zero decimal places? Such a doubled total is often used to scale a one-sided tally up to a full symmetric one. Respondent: 8075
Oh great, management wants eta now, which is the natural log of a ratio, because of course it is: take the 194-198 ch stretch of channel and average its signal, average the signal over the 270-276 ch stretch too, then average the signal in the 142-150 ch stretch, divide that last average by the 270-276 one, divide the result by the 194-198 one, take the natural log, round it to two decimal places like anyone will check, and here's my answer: -5.24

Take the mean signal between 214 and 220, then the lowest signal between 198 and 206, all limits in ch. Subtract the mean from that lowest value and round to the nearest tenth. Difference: -5.7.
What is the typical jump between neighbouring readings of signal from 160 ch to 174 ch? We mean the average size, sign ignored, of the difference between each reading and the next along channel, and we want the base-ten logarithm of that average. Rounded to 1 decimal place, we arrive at 1.0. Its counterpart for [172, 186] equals 1.1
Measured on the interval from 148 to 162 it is 1.1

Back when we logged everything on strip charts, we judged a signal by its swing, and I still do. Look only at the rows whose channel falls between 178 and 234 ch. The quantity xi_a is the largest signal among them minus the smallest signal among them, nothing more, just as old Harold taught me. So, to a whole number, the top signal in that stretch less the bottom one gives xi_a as 107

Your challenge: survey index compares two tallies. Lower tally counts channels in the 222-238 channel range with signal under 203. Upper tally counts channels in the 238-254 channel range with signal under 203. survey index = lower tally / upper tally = 1.2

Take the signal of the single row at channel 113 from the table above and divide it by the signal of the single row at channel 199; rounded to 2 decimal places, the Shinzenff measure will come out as 0.99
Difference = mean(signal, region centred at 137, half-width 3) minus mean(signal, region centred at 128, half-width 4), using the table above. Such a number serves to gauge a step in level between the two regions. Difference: -10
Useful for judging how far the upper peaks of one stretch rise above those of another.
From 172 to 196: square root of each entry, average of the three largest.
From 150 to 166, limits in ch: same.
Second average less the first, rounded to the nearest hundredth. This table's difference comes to -0.24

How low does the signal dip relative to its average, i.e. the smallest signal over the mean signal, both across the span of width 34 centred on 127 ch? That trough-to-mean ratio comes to 0.92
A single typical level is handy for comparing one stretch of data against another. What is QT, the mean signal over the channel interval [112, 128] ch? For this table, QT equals 213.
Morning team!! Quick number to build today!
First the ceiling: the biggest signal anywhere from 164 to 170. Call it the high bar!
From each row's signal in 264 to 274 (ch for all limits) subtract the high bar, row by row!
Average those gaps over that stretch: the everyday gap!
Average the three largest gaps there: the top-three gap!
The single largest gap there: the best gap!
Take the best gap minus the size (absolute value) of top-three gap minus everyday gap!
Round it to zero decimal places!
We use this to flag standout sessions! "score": -21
